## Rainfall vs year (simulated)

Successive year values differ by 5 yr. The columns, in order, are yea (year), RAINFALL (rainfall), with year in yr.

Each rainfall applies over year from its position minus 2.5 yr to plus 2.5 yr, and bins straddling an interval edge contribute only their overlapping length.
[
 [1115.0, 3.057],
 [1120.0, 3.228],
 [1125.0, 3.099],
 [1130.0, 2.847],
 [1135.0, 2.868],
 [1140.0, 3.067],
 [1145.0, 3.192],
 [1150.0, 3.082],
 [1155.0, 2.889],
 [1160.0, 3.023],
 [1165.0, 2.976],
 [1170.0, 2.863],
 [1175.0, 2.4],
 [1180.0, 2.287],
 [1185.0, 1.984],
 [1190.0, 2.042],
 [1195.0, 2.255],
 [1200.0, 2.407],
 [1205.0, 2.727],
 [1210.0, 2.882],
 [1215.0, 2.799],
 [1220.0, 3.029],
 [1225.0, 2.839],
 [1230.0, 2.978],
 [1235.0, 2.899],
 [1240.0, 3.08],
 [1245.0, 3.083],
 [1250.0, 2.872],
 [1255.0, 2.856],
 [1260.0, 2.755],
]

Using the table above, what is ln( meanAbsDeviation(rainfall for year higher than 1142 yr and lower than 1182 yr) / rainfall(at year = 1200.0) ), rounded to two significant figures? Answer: -2.3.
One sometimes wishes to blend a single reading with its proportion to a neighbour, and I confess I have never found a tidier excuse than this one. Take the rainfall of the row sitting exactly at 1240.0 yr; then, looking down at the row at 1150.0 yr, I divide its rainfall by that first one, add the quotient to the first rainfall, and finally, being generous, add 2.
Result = 6.1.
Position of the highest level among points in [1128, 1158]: 1145.0 yr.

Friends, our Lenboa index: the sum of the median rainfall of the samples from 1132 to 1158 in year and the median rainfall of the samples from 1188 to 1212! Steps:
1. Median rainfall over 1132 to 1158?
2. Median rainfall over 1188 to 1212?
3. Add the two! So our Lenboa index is 5.5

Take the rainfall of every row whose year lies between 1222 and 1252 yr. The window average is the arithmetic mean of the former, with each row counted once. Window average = 2.96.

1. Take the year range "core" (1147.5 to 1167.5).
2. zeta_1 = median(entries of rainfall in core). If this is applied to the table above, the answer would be 3.00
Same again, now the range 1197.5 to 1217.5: 2.76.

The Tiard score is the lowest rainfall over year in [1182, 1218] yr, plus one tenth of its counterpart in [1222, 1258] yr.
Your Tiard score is 2.27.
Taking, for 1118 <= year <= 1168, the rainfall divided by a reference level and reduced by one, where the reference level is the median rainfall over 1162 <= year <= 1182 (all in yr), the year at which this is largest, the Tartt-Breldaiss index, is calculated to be 1120.0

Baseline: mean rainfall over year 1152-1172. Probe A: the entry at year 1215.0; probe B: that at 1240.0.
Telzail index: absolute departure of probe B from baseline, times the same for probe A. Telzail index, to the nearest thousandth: 0.020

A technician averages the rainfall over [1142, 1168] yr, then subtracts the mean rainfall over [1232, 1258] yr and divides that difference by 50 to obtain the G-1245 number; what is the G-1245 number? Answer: 0.0015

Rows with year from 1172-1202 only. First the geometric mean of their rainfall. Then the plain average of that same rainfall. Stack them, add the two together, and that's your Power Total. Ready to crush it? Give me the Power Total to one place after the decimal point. 4.5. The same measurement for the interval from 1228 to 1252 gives 6.0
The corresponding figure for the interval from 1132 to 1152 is 6.1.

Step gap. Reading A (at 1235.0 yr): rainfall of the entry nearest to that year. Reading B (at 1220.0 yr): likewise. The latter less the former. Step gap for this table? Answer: 0.13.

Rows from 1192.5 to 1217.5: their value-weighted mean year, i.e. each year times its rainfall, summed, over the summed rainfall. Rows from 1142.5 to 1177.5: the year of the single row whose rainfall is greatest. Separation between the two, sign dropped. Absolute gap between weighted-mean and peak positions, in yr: 60.6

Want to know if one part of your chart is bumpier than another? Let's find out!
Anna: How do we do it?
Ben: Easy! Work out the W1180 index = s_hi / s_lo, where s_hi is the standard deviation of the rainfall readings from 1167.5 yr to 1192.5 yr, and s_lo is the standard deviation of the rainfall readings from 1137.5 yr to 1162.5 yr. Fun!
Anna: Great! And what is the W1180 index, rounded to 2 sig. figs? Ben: 3.2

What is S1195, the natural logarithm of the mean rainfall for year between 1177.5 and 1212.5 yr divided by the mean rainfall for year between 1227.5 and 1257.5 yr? -0.22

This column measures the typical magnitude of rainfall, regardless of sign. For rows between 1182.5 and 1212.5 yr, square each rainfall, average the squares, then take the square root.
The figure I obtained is 2.41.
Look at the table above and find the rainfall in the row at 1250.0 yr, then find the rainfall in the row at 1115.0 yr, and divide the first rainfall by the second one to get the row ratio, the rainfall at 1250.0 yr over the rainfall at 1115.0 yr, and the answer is 0.94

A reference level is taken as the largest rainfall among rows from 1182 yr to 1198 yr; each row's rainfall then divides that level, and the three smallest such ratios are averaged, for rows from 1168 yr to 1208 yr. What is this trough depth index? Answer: 0.850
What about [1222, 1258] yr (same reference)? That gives 0.740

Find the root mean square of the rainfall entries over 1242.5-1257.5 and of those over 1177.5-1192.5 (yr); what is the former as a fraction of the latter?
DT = 1.39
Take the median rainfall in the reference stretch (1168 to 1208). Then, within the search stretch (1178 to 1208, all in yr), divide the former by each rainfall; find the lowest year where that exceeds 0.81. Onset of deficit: 1180.0 yr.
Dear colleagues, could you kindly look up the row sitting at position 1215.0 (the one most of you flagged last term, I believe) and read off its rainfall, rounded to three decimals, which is 2.799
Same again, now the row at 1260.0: 2.755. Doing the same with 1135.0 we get 2.868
